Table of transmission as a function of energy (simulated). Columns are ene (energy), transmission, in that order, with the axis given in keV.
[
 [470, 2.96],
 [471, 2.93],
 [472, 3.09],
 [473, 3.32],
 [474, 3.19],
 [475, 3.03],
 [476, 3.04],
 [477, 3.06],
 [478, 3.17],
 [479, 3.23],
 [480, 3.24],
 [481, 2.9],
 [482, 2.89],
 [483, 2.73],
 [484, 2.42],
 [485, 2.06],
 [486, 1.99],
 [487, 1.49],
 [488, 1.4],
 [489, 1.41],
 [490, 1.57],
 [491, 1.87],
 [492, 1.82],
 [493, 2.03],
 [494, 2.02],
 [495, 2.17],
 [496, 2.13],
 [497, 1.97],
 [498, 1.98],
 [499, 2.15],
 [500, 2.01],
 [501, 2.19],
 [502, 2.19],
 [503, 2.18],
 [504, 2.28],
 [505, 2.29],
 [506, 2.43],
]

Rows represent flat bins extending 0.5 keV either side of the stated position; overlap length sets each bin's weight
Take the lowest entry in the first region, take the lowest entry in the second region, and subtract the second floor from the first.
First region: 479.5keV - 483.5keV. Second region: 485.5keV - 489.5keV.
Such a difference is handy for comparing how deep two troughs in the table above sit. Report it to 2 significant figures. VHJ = 1.3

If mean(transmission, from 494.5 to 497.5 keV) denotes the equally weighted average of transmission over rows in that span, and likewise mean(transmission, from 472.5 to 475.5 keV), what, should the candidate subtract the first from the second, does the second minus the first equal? 1.09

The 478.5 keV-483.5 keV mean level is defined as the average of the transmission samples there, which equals 3.0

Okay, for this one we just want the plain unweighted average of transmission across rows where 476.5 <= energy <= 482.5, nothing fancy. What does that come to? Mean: 3.1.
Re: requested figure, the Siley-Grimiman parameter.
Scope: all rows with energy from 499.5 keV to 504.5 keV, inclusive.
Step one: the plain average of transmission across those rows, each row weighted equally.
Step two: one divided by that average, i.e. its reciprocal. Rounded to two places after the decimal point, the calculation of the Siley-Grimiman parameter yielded 0.46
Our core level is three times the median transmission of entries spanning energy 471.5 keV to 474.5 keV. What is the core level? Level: 10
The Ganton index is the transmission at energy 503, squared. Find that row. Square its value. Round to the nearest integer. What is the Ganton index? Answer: 5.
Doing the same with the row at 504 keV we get 5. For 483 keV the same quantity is 7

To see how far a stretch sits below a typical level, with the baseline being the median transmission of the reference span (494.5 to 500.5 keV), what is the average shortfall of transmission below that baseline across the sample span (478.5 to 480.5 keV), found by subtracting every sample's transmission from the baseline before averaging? -1.2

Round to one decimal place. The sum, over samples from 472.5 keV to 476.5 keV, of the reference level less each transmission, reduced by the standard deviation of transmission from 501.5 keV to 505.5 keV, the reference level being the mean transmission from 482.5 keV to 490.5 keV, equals -5.1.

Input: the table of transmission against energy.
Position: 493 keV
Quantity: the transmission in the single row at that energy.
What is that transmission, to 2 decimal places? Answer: 2.03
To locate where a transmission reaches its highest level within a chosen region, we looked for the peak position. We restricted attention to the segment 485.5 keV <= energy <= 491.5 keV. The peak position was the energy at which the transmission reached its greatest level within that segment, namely 486 keV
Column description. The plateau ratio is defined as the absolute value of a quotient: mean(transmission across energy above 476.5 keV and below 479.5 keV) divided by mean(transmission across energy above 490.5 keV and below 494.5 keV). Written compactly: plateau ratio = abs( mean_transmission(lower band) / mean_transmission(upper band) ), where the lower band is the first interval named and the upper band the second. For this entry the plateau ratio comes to 1.63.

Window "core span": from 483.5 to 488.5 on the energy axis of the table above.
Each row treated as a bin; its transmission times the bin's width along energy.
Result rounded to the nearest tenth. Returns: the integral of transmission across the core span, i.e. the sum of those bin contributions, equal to 9.4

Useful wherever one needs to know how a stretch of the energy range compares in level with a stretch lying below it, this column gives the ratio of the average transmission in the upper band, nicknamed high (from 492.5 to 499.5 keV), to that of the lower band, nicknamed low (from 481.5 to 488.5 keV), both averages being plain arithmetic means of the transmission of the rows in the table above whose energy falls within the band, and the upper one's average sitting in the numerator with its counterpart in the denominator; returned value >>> 1.0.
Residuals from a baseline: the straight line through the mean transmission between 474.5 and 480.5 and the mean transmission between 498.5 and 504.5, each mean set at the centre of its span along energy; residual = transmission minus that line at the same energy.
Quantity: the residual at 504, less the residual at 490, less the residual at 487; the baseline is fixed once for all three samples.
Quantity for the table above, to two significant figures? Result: 2.5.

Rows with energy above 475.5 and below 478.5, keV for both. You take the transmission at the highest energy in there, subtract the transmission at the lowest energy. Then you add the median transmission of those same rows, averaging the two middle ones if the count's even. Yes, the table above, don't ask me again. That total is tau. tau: 3.2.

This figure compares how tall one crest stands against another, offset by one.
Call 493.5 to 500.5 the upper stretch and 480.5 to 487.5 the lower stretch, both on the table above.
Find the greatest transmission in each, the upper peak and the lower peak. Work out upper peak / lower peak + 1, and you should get 1.75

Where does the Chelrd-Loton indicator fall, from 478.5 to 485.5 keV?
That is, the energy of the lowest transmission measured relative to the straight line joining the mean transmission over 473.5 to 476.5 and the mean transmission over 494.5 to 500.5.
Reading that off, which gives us 485 keV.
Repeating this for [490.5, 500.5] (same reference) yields 492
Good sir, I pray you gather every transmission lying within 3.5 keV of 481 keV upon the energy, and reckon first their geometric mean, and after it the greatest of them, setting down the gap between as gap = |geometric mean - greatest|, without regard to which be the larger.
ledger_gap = 0.31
